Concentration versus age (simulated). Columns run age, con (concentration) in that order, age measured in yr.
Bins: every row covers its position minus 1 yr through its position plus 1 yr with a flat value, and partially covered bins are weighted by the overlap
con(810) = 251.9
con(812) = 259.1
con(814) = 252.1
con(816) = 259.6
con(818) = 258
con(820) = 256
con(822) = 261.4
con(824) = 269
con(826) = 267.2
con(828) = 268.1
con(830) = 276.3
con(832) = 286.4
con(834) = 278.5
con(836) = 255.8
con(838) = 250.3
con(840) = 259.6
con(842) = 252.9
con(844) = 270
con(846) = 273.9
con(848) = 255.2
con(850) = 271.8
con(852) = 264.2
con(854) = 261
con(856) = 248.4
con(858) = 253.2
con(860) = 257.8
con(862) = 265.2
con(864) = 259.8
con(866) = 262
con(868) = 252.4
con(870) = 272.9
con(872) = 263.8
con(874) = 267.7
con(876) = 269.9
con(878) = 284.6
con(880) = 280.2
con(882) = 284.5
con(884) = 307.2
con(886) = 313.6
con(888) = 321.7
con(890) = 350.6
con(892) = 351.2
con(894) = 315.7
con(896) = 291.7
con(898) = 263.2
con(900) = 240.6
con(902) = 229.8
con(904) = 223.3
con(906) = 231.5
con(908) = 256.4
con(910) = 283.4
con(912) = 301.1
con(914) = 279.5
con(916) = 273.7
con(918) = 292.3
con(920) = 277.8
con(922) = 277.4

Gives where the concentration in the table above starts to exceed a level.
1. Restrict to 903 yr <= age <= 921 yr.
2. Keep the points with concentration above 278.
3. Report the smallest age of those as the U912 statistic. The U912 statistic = 910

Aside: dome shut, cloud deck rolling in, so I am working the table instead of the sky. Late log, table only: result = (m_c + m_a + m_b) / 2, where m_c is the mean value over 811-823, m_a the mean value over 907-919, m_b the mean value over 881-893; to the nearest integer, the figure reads 430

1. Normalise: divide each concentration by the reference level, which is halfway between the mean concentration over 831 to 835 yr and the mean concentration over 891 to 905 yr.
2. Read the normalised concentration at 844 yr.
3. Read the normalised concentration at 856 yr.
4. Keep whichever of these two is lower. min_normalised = 0.89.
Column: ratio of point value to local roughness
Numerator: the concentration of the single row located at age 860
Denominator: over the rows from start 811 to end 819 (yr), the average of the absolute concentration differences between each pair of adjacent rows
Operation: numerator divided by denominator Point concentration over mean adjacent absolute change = 48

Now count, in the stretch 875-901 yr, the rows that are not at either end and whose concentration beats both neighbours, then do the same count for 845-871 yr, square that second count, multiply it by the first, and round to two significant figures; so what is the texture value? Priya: 18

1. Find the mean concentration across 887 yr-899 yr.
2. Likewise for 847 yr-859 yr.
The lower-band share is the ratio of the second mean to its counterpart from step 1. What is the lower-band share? 0.82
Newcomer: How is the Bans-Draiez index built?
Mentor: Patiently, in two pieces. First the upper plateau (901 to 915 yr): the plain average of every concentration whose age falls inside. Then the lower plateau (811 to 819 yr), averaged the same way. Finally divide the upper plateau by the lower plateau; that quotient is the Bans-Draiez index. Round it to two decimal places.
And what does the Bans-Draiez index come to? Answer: 1.00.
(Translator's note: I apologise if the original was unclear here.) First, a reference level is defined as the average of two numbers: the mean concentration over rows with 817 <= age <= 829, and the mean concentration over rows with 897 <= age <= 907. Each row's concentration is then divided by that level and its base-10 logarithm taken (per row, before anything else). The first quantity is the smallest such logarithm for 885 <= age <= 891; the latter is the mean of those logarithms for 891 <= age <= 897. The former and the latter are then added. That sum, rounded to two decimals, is 0.20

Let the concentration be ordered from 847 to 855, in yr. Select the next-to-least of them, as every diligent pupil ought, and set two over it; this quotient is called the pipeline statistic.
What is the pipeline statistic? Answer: 0.0077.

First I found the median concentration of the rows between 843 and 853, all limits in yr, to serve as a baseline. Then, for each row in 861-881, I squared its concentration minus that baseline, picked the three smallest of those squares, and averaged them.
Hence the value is 5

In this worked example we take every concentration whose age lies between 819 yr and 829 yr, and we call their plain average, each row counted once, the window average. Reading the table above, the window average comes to 264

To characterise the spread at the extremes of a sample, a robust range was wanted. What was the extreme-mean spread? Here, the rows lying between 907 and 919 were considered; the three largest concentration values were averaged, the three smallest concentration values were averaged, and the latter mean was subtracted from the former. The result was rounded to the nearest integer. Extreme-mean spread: 22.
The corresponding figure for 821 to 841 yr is 25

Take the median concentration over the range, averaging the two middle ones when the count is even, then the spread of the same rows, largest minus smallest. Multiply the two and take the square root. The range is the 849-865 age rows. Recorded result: 78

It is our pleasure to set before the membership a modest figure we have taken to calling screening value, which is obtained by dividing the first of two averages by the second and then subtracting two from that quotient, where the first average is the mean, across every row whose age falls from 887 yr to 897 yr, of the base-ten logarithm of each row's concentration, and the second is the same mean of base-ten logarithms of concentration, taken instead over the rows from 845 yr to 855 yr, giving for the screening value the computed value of -0.96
